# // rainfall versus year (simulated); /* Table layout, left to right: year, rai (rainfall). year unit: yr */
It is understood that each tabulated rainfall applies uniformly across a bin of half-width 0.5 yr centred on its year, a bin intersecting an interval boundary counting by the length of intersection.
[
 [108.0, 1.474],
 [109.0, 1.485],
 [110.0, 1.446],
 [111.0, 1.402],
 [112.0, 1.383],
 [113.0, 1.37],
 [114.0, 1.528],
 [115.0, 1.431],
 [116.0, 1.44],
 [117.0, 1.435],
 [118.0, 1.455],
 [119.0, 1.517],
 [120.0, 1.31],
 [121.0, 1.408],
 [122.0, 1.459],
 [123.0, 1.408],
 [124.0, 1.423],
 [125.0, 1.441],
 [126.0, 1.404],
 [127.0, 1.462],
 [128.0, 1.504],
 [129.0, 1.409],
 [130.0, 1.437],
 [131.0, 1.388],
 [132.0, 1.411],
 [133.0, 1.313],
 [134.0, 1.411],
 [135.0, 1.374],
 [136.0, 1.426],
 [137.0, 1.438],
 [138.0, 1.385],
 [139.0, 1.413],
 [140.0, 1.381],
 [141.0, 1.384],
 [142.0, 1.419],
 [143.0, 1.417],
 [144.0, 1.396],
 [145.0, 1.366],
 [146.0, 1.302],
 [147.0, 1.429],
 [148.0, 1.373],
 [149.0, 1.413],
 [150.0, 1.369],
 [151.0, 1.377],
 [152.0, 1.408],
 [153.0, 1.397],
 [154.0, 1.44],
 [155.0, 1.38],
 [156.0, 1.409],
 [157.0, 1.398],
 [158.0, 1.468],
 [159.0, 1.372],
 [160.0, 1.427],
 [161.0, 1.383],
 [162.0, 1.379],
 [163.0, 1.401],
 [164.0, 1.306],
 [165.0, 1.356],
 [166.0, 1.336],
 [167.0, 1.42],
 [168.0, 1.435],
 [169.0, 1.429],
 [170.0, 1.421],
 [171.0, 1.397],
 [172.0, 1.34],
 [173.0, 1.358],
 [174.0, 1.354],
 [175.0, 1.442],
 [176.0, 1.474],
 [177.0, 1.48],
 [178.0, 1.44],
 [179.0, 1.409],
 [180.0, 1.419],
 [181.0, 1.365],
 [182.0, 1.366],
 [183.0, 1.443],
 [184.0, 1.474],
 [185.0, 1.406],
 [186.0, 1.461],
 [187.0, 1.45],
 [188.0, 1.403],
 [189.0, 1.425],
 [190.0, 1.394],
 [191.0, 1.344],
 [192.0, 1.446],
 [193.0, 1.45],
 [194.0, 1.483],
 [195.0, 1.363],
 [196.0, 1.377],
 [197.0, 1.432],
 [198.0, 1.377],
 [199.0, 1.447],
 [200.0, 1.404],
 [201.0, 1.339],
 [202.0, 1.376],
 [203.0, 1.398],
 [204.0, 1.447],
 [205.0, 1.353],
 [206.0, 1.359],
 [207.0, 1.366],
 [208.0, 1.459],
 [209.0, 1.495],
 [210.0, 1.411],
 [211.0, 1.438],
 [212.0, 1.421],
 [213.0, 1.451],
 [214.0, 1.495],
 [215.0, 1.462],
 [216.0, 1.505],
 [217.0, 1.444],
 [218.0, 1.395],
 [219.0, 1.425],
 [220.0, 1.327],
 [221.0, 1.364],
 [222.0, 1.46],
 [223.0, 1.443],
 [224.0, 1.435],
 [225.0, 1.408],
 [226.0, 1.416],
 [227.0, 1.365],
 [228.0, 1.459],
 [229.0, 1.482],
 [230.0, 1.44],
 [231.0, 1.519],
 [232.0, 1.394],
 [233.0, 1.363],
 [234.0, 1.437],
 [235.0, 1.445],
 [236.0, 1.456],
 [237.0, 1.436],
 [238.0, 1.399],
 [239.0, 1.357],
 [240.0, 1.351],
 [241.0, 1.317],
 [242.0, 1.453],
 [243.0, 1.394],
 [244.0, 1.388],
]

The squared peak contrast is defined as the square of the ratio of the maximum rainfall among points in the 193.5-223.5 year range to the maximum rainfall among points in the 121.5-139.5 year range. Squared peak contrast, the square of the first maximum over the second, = 1.00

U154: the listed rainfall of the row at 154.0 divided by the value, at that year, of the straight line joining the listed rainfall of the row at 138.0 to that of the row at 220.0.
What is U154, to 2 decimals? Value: 1.05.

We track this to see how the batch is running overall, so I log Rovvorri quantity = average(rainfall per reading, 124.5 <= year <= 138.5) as 1.41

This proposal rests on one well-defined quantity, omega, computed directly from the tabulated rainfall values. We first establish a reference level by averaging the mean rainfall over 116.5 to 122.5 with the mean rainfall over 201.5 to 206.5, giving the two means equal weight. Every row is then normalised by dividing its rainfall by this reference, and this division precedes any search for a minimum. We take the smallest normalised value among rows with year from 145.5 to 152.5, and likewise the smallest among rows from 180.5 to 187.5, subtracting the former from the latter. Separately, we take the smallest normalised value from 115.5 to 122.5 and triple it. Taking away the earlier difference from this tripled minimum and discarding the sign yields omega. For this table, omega 2.75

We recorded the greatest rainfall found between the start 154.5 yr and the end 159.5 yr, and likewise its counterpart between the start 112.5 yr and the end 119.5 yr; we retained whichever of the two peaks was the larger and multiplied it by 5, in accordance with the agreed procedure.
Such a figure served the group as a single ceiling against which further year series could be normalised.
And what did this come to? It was 7.64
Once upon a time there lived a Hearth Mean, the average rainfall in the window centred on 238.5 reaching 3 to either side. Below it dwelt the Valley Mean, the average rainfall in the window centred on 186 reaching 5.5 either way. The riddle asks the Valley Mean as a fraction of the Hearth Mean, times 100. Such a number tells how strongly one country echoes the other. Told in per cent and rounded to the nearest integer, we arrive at 102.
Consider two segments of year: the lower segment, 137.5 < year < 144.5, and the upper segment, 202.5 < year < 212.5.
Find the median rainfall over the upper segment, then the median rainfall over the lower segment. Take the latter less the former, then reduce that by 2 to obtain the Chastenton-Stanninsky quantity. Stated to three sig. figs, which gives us -2.02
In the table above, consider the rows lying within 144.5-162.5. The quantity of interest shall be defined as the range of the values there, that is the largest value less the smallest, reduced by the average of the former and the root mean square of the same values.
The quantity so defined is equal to -0.614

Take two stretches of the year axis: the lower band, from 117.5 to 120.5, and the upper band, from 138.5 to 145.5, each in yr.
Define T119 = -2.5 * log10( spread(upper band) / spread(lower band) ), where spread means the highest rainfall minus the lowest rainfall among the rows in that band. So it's 1.5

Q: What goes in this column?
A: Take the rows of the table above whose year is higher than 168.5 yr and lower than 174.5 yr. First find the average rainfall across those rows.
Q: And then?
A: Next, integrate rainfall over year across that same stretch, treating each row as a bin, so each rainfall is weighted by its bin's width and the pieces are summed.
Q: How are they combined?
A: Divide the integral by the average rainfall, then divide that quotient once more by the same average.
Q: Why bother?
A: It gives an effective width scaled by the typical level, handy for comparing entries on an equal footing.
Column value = 4.34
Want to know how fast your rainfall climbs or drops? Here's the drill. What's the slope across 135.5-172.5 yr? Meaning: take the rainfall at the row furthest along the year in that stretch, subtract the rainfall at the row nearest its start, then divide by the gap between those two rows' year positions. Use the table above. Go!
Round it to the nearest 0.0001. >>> -0.0024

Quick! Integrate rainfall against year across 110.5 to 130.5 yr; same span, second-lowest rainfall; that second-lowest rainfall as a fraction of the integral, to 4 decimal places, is 0.0479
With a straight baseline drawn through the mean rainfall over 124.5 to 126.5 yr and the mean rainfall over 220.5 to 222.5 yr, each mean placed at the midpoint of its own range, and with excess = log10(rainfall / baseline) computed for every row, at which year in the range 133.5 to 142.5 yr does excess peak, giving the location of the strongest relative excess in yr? 137.0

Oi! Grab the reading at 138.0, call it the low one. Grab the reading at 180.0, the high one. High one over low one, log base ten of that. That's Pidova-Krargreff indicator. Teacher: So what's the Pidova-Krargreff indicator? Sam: 0.01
